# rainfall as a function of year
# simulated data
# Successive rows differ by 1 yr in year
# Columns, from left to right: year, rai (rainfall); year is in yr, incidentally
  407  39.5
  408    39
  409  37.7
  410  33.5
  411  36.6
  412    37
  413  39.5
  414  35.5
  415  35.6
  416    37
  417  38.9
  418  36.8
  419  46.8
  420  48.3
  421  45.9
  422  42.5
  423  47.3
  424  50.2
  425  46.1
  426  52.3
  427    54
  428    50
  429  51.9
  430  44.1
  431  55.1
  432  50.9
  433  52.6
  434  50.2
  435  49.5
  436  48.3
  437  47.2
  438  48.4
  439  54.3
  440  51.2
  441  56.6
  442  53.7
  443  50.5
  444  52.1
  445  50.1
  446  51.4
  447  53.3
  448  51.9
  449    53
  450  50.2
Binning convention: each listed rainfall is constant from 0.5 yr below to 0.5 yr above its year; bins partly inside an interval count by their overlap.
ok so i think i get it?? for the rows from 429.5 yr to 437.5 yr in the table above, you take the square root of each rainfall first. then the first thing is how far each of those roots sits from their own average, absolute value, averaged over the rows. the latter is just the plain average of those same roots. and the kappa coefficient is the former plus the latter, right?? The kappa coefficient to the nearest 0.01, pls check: 7.22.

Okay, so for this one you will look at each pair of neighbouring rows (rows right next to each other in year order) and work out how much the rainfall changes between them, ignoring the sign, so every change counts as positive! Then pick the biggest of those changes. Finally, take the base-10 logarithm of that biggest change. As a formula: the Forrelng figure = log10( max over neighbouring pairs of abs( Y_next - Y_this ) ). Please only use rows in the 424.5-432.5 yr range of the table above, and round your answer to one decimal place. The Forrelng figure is 1.0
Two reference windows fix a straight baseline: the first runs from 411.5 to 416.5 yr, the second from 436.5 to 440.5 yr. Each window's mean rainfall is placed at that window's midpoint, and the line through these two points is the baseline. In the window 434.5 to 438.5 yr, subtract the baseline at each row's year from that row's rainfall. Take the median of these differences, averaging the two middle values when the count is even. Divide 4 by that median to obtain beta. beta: -4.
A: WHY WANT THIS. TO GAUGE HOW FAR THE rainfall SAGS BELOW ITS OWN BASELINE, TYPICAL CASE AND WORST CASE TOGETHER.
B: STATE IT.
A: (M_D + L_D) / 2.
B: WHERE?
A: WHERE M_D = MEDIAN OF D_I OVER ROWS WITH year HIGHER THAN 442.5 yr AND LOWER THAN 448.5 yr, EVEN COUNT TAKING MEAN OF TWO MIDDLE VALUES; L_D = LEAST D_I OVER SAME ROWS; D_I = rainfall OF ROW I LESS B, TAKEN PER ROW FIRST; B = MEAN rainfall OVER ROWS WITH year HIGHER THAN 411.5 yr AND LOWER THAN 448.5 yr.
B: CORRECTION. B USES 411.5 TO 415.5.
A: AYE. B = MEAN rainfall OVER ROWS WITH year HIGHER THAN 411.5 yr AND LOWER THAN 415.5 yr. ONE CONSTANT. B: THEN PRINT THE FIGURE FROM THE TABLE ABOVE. 14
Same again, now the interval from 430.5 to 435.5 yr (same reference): 13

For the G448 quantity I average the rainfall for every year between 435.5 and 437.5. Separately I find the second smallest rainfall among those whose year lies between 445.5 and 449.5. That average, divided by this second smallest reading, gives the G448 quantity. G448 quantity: 0.92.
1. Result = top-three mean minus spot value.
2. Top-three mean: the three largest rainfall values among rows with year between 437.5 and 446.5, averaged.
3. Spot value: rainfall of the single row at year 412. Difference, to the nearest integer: 18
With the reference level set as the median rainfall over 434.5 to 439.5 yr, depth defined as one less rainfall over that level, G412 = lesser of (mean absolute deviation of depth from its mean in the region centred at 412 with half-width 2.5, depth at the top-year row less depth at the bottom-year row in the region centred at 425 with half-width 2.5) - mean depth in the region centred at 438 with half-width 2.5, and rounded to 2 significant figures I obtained -0.11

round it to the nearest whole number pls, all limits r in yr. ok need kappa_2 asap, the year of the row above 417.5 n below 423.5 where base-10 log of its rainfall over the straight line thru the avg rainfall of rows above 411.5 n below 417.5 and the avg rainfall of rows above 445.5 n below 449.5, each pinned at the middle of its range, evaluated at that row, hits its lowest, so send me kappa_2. 418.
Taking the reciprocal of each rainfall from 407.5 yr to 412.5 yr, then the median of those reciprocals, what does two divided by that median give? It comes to 74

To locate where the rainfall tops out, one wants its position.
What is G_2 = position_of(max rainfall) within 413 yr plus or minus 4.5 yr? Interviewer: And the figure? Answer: 413 yr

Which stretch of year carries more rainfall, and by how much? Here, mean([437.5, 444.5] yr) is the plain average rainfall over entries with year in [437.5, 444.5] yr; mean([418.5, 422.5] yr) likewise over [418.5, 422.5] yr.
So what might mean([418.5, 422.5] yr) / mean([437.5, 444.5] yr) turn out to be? 0.88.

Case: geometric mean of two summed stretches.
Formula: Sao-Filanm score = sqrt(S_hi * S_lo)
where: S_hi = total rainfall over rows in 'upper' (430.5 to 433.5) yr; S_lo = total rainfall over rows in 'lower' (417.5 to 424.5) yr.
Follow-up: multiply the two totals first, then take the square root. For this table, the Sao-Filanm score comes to 225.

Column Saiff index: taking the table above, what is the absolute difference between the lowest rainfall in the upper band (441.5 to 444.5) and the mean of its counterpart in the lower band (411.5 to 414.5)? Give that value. 13.2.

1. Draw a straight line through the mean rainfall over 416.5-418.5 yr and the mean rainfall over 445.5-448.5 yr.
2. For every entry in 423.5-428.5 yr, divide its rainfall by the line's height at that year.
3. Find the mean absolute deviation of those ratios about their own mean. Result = 0.053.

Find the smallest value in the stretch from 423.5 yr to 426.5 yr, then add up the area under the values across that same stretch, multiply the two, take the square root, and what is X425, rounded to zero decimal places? 83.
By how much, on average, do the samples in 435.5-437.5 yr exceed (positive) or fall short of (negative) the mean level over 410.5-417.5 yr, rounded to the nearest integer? 11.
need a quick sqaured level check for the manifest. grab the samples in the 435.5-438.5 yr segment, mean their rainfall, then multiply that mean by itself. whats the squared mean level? 2301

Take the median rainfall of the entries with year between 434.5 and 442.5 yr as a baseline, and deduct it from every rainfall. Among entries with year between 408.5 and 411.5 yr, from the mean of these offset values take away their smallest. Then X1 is 2.4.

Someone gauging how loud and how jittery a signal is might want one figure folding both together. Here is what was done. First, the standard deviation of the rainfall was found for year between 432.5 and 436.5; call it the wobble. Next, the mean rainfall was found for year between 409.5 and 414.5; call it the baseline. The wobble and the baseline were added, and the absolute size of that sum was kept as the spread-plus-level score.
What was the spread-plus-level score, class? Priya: 38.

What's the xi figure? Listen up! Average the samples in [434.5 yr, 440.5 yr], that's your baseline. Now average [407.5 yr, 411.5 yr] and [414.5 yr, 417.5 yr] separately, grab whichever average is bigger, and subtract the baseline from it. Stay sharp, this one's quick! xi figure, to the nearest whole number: -13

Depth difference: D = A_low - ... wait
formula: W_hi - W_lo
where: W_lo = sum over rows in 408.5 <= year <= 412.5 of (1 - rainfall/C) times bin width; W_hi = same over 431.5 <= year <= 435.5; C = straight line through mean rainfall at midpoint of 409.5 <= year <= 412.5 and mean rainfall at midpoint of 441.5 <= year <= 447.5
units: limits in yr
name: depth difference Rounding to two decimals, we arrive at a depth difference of -0.28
